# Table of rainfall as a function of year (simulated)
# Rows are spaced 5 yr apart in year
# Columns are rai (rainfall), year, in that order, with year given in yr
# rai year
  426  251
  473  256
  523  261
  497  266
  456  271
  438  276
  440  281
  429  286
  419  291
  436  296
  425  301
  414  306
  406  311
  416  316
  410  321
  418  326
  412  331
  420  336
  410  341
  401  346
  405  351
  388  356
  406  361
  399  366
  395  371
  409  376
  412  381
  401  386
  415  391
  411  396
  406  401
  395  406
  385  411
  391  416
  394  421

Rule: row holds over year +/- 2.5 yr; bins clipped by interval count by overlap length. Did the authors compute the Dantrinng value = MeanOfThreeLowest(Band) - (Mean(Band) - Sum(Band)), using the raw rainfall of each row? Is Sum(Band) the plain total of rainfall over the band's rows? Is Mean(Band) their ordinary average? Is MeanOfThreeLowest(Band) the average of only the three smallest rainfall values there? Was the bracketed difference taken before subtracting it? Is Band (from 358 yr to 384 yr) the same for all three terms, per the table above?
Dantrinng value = 2017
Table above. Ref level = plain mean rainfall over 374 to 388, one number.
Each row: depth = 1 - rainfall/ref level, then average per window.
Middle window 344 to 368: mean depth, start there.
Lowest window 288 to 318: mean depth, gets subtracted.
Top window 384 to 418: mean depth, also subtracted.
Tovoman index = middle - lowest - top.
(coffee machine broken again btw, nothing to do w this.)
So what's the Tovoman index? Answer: 0.03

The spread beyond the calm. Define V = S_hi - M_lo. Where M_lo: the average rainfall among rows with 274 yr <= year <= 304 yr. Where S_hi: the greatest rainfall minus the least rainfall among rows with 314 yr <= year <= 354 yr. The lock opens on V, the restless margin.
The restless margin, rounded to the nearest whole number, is -412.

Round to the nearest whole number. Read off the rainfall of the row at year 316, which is 416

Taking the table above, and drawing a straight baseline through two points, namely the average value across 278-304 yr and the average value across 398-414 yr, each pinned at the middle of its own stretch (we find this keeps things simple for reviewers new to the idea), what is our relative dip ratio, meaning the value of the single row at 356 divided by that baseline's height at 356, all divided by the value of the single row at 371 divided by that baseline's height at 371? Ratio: 0.97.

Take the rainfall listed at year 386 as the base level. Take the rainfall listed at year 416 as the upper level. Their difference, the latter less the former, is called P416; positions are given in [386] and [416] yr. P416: -10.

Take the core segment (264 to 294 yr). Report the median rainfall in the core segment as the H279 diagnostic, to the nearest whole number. 439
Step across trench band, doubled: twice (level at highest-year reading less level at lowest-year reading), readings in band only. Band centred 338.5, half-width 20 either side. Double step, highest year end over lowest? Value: -44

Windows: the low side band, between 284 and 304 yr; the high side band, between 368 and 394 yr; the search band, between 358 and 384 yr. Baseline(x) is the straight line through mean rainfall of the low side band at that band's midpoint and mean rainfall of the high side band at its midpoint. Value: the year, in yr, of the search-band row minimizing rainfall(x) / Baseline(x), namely 371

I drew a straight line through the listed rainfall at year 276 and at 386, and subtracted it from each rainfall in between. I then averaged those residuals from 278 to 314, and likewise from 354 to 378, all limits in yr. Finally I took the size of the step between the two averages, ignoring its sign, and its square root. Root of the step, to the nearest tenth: 1.1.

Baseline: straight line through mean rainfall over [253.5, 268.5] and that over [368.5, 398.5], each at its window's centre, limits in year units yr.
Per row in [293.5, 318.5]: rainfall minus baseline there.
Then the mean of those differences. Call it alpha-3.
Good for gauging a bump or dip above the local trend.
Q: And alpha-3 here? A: -45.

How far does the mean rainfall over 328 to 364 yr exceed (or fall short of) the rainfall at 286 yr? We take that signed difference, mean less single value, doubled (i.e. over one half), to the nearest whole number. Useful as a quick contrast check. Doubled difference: -46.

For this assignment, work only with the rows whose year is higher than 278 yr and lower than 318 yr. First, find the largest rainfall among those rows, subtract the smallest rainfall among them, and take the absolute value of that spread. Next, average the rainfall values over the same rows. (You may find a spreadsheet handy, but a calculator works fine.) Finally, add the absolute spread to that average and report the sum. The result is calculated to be 457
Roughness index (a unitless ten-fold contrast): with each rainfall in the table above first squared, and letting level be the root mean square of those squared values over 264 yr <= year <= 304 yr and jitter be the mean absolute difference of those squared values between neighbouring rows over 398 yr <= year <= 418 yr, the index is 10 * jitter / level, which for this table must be 0.359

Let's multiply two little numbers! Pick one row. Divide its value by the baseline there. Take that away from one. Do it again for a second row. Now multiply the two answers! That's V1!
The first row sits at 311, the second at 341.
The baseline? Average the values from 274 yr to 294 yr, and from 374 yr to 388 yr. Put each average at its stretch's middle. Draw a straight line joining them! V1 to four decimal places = 0.0008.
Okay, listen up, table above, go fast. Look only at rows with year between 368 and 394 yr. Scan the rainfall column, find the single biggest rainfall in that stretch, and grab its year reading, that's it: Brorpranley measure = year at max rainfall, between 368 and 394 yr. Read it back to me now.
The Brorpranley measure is 391 yr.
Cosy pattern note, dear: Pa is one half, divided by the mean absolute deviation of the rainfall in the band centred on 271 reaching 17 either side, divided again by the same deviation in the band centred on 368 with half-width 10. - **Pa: 0.003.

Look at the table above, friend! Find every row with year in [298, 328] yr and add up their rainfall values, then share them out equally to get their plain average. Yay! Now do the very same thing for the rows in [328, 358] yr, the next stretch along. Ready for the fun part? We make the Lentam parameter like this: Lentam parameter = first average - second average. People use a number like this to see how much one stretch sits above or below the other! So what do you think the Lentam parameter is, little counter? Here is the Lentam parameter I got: 9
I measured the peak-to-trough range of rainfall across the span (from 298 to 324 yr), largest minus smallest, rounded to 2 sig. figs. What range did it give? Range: 19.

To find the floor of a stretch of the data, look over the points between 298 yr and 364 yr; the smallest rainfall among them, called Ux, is 388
